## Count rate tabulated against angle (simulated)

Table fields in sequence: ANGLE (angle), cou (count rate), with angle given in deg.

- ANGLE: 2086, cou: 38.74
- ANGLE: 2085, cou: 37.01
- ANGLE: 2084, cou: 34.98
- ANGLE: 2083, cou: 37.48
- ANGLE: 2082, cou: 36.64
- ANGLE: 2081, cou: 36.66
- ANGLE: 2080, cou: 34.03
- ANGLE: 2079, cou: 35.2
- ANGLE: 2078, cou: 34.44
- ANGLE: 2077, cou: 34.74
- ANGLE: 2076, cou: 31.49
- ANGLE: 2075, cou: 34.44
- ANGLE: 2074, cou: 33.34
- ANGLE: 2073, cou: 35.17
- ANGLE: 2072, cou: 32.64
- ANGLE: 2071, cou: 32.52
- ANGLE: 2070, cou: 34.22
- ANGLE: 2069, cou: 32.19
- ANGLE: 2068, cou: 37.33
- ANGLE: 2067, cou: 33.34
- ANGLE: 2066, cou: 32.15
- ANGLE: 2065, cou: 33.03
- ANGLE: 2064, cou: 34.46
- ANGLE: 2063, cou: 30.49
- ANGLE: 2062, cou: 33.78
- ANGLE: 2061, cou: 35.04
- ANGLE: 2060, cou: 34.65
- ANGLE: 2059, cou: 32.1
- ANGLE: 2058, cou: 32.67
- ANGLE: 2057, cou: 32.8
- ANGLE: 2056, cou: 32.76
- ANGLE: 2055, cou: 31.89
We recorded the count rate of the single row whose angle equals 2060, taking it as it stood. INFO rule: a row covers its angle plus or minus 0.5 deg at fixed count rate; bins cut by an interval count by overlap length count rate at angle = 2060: 34.65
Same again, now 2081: 36.66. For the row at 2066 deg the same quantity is 32.15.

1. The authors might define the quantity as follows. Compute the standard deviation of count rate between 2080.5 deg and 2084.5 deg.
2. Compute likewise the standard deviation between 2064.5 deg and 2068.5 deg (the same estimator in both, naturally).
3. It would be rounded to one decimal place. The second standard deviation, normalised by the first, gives 2.2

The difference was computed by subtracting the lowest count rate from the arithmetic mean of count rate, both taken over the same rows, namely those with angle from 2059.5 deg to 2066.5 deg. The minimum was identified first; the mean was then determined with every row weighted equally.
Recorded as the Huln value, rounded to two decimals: 2.88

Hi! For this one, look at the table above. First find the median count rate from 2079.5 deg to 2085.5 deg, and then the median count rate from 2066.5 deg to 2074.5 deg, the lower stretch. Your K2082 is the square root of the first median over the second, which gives 1.05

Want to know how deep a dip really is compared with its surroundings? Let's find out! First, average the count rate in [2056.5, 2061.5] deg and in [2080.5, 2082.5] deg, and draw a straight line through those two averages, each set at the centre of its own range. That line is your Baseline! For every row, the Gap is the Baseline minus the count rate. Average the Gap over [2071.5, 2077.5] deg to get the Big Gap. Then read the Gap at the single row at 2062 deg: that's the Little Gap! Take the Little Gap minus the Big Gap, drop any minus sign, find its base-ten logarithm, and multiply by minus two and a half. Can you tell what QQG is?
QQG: -0.7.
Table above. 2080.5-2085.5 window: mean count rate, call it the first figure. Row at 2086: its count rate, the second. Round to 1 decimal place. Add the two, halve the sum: 37.6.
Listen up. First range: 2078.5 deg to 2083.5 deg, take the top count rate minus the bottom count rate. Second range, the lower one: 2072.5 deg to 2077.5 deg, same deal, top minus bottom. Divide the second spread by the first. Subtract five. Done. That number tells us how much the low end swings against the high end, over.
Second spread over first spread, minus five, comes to -3.9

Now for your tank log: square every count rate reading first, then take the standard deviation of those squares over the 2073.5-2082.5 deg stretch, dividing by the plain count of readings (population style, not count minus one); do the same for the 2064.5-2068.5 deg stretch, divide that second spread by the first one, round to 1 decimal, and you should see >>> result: 1.3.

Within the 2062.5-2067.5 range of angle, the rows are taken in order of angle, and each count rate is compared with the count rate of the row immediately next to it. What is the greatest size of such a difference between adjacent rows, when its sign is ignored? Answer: 4.0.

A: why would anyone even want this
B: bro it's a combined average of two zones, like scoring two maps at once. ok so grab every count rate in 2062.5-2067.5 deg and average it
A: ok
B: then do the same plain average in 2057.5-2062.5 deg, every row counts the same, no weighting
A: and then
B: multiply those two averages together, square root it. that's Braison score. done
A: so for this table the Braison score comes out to 33.2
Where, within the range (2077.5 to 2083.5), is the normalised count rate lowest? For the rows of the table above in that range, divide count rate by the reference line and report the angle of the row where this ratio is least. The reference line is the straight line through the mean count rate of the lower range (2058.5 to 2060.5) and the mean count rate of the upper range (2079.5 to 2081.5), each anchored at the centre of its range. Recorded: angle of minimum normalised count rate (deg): 2080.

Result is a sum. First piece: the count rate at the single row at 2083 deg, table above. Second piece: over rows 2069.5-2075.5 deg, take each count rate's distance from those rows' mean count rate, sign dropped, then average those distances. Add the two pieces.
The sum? 38.4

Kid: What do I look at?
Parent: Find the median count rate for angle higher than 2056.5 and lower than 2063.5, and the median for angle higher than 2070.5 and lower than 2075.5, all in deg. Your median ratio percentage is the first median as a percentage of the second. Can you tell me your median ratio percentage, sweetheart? 98.4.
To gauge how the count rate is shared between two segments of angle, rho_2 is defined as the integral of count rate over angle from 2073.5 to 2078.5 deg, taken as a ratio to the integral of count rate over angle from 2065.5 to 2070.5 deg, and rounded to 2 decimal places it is 1.00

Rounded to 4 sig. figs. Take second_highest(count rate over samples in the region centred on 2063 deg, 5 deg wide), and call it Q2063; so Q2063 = 34.46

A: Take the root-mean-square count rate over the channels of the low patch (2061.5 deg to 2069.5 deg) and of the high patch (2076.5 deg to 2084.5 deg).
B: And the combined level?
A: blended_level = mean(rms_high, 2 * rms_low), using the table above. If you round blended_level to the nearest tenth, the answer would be 51.2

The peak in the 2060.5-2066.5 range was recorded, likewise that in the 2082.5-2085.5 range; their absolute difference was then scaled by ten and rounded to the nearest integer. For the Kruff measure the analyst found 24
